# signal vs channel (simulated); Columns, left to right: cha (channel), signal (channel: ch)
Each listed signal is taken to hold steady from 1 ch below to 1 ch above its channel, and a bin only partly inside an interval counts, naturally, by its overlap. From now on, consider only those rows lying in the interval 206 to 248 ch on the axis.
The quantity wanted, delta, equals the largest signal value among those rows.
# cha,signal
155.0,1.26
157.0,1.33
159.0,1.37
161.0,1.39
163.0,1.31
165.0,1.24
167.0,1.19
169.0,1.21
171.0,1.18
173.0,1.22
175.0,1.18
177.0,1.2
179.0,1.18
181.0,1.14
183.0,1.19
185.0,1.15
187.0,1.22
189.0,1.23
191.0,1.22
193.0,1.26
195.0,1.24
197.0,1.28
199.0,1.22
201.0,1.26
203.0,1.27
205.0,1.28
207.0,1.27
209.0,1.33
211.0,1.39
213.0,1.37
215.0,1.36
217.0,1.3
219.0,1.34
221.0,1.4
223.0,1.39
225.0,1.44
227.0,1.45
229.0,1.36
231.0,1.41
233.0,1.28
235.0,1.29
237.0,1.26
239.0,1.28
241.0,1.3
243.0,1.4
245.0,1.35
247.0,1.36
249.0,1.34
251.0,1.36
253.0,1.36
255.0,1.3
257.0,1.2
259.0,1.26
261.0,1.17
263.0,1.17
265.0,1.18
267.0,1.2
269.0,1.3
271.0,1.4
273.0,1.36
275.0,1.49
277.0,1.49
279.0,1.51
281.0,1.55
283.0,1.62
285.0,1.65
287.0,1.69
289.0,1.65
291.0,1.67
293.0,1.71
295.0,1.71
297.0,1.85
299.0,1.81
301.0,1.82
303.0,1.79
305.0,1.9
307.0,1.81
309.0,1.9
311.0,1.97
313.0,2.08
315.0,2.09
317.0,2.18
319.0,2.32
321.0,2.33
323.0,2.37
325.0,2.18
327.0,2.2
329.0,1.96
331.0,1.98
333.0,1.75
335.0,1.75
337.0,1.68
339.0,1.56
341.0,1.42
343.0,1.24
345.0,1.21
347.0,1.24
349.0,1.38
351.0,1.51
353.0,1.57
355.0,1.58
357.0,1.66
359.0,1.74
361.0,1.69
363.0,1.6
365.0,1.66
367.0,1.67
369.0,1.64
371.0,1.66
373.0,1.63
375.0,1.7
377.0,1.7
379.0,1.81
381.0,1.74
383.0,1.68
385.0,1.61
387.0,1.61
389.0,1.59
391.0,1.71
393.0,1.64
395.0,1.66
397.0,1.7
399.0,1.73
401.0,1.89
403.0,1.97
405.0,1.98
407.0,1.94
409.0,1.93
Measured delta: 1.45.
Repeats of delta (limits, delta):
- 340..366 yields 1.74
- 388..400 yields 1.73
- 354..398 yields 1.81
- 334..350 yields 1.75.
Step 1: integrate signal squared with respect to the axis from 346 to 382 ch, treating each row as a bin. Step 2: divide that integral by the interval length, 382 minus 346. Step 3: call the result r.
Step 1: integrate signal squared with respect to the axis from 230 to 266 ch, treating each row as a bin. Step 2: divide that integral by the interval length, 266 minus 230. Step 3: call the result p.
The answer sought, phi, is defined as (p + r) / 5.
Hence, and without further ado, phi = 0.9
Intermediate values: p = 1.7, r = 2.65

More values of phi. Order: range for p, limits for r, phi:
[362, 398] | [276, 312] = 1.2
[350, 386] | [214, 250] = 0.9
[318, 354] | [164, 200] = 0.9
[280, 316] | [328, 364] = 1.2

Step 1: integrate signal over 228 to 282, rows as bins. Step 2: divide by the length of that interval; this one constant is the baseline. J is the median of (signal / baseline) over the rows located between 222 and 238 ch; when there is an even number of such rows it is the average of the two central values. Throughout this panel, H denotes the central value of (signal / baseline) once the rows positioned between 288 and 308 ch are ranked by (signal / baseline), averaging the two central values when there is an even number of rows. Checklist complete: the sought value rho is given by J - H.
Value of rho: -0.32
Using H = 1.35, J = 1.03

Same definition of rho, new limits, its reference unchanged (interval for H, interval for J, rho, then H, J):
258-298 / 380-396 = 0.11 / 1.13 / 1.24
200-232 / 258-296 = 0.10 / 1.02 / 1.12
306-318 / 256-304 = -0.37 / 1.52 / 1.15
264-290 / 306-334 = 0.45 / 1.12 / 1.57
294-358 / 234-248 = -0.38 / 1.36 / 0.98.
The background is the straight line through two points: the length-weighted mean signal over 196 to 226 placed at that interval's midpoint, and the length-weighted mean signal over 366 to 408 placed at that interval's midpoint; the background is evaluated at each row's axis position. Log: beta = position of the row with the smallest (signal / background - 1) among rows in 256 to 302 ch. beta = 263.0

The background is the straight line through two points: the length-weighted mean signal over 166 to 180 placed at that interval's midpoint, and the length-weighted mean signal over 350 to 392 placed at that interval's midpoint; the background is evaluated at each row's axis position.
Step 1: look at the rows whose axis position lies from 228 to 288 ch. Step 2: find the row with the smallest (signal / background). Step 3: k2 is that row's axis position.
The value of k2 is 263.0 ch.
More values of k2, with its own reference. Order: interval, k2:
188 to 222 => 199.0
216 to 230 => 217.0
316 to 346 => 345.0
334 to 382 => 345.0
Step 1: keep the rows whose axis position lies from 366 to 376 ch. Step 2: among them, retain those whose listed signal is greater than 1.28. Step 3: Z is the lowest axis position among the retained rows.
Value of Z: 367.0 ch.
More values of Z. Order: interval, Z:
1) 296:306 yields 297.0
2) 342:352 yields 349.0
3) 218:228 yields 219.0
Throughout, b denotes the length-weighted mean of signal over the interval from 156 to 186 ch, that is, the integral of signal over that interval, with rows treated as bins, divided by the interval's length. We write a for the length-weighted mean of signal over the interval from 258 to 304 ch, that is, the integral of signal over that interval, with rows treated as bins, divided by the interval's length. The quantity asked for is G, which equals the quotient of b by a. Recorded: 0.81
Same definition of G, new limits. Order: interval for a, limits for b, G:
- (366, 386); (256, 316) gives 0.95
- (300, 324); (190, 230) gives 0.65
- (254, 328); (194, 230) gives 0.78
